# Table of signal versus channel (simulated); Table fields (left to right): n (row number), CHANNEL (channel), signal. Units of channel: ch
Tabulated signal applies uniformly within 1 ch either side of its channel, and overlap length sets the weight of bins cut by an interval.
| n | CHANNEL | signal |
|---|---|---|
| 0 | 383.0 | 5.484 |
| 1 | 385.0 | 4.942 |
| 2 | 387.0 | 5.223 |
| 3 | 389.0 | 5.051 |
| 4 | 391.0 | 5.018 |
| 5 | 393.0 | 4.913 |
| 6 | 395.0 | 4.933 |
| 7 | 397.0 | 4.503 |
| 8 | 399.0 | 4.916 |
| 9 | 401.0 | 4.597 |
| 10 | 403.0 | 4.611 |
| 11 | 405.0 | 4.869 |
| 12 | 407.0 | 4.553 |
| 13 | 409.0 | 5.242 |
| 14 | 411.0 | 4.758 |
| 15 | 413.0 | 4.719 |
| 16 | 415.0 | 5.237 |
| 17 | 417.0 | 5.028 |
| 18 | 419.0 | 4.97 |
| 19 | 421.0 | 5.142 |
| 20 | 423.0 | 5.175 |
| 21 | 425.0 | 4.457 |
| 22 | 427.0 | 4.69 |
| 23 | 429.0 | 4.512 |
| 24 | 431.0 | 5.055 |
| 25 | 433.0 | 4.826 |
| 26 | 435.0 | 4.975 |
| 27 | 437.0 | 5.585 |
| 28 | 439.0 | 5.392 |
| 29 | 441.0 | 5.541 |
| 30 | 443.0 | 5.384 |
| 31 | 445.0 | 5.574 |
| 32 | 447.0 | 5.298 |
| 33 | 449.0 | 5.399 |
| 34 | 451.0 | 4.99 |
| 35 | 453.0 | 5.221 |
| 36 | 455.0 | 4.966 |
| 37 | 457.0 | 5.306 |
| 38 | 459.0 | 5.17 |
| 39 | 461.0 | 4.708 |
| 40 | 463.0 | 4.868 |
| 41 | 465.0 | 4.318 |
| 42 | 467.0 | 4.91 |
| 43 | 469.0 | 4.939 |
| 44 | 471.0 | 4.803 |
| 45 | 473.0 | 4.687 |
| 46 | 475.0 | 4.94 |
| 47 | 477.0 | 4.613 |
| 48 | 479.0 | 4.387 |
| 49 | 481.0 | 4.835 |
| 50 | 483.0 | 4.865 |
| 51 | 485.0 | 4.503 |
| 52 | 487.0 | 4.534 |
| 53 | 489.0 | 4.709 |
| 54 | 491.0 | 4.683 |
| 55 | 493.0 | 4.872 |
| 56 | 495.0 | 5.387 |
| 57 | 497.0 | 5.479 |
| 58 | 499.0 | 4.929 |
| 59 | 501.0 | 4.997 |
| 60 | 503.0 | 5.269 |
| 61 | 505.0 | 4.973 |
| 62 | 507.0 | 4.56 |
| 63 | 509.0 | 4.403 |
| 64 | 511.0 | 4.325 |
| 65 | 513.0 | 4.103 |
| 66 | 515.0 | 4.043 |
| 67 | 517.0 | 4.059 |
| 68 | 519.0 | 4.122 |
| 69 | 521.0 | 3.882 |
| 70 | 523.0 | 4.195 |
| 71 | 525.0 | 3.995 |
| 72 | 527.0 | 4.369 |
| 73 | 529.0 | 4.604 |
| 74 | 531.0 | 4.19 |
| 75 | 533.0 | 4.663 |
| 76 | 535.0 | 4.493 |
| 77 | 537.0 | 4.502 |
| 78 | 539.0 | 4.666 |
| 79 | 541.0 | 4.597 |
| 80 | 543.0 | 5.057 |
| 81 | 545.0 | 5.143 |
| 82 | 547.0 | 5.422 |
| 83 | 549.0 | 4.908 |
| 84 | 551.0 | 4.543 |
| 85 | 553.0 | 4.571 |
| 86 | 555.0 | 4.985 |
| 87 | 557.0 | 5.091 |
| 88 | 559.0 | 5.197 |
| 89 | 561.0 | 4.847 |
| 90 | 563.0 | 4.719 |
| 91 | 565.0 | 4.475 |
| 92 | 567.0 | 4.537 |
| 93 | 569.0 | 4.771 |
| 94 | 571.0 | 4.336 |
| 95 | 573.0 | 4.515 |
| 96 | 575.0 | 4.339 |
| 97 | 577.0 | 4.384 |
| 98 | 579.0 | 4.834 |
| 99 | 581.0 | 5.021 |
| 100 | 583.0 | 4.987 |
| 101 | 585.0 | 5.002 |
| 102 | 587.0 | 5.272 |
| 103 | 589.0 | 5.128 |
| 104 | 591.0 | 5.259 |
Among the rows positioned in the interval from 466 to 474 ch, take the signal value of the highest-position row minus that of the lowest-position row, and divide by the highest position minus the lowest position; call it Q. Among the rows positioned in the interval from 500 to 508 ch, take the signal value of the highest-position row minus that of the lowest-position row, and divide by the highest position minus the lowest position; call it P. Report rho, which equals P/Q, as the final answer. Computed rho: 2.0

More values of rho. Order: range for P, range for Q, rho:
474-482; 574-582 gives -0.2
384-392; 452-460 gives -1.5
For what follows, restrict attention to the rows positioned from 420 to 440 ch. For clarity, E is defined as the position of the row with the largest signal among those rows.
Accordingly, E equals 437.0 ch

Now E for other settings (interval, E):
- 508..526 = 509.0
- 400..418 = 409.0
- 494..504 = 497.0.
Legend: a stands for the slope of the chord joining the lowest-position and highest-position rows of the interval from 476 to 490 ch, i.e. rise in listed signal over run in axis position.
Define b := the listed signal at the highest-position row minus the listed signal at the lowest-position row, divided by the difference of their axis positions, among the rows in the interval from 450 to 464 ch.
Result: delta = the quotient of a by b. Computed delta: -1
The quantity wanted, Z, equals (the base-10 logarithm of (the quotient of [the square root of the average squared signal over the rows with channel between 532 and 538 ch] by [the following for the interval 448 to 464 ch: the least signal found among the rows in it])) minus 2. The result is -2.01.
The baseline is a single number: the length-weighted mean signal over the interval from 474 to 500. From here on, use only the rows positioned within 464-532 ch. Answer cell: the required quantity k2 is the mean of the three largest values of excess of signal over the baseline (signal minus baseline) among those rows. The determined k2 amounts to 0.6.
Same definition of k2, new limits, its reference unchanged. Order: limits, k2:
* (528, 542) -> -0.2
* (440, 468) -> 0.7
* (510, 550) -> 0.4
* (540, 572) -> 0.4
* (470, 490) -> 0.1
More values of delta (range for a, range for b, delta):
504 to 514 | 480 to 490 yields 7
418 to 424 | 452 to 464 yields -1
